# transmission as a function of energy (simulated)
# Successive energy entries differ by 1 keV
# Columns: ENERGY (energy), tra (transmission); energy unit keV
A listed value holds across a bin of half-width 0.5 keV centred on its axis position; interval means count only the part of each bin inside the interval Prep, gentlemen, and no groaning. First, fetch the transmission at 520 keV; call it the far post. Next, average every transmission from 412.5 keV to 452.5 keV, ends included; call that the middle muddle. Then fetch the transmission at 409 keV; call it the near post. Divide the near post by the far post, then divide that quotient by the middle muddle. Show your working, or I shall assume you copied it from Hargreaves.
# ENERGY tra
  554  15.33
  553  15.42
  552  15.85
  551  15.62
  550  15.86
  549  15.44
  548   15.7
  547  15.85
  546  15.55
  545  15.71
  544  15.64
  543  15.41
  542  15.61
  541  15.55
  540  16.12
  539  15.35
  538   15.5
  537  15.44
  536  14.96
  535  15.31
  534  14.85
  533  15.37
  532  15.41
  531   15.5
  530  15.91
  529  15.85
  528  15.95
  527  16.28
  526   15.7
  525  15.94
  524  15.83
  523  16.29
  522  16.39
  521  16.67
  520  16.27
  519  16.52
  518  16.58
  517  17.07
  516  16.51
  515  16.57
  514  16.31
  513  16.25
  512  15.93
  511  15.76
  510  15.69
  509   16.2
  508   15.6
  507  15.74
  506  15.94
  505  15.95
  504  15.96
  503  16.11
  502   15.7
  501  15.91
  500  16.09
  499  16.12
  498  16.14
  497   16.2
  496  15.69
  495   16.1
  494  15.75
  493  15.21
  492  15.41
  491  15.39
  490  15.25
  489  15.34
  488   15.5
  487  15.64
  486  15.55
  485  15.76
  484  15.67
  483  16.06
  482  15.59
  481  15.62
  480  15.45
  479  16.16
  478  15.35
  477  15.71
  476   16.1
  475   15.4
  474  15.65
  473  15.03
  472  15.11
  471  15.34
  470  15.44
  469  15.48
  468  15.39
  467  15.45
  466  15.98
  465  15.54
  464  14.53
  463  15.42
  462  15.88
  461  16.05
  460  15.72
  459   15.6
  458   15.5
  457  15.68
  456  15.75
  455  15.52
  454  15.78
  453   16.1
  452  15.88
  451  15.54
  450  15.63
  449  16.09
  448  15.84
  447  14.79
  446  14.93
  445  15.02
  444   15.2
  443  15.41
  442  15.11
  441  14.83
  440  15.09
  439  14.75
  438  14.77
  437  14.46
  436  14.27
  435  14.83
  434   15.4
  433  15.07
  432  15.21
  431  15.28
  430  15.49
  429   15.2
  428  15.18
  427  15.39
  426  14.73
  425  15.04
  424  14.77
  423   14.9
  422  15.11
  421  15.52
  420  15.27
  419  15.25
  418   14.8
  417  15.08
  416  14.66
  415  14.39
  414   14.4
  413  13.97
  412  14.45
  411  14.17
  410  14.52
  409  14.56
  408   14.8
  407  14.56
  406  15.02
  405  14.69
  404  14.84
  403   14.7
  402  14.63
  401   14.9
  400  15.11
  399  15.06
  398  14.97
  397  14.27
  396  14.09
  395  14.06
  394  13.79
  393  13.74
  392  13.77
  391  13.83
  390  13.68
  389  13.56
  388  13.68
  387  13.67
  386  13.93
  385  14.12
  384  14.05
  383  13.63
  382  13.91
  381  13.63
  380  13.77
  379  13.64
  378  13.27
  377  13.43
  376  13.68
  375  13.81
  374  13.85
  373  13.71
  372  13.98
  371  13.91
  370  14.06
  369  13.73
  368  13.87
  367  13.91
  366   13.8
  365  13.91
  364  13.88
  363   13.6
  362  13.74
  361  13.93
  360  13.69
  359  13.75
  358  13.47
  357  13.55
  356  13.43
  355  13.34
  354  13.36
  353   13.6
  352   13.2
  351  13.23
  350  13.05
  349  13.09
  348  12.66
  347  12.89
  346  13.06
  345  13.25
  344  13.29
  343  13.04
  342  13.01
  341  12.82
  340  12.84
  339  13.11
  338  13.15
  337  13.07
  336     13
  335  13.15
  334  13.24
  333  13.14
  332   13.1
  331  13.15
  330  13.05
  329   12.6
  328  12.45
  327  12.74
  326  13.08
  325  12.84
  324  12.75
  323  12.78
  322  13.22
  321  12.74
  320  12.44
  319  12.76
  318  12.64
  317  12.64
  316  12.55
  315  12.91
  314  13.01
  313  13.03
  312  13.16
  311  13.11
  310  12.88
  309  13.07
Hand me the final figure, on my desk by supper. 0.0594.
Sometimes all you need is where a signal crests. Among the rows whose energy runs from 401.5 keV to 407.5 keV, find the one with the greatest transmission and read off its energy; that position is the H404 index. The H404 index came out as 406 keV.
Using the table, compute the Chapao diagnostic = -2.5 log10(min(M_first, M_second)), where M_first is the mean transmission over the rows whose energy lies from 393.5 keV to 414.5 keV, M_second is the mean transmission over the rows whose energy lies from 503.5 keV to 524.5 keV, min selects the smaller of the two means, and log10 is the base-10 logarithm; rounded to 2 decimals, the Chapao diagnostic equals -2.91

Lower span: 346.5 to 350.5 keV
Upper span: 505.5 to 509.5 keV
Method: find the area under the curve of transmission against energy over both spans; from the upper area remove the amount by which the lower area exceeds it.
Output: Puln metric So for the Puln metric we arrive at 75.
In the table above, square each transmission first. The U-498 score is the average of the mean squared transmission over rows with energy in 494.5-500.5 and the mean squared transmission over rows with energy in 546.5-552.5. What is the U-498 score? 252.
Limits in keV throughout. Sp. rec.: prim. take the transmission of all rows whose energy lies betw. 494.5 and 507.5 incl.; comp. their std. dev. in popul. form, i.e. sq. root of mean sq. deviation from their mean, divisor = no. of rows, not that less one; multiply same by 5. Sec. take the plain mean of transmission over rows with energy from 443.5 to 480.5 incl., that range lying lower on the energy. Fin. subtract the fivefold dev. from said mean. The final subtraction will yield 14.7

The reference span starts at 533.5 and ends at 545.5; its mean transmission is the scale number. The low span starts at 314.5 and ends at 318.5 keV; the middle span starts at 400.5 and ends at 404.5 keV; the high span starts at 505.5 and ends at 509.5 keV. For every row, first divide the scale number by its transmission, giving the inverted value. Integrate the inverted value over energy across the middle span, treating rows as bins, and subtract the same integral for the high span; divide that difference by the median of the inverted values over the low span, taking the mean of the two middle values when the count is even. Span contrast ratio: 0.24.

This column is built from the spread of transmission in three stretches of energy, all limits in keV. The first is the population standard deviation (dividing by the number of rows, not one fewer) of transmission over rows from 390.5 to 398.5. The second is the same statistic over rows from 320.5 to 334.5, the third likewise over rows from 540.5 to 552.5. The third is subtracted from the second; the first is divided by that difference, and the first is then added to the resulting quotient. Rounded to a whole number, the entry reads 4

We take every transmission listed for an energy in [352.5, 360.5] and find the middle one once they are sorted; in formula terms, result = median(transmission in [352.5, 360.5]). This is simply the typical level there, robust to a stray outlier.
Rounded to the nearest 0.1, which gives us 13.5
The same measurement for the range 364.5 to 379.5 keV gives 13.8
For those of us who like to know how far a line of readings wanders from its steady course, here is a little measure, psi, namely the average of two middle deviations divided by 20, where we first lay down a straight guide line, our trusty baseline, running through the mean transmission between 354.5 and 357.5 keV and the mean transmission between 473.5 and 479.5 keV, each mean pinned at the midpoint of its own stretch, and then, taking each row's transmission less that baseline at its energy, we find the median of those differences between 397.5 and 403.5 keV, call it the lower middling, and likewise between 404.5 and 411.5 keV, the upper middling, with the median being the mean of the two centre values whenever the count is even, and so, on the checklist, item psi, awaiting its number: 0.021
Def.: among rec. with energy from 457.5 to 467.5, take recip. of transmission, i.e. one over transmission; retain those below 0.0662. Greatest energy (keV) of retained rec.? 467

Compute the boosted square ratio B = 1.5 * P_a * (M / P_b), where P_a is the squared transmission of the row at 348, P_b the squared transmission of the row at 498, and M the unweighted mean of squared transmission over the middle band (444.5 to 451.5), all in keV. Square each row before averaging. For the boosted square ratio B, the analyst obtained 219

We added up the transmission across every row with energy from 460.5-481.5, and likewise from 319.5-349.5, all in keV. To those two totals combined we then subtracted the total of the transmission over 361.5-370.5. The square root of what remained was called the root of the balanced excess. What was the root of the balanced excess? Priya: 24.3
